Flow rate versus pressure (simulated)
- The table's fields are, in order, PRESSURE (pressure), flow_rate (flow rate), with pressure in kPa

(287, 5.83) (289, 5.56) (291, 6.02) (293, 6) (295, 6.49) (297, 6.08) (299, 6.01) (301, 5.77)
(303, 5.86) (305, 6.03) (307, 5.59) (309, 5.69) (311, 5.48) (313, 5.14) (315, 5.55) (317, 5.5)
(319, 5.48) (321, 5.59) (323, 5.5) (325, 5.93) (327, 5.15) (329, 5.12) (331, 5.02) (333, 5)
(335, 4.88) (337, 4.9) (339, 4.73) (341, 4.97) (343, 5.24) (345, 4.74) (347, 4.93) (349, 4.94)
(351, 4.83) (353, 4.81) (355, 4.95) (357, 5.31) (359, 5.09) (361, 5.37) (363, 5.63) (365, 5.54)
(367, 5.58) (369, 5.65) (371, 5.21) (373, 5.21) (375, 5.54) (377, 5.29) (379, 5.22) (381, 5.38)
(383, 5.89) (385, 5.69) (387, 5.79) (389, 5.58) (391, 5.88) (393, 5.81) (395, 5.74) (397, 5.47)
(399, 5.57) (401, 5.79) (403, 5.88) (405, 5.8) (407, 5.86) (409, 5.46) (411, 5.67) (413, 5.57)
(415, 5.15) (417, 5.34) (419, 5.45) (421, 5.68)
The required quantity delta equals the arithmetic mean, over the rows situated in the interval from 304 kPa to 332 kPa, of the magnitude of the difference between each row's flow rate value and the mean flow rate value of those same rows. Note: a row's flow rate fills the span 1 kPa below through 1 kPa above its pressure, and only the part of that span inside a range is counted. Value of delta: 0.22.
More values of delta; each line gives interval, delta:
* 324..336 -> 0.25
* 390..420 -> 0.19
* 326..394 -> 0.30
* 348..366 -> 0.27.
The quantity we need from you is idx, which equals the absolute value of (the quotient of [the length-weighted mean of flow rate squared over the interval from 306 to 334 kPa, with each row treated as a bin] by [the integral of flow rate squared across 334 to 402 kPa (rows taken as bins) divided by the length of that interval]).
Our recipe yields 1.03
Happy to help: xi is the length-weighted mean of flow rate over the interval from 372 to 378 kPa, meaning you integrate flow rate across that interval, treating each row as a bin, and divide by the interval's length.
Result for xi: 5.35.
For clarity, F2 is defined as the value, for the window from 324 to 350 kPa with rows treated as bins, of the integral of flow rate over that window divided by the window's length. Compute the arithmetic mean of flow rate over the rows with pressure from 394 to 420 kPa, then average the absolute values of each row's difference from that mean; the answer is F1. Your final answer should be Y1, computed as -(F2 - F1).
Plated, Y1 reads -4.9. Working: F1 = 0.18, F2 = 5.0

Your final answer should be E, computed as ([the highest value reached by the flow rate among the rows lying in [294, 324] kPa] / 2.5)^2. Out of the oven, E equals 6.74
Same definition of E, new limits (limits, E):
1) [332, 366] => 5.07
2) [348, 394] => 5.55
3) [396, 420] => 5.53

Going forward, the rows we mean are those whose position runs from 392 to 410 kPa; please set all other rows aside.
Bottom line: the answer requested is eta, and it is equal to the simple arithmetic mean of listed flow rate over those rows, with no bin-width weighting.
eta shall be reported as 5.7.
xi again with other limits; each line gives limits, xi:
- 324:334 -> 5.24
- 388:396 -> 5.75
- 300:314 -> 5.65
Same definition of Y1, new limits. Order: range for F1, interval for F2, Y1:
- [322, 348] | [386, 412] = -5.5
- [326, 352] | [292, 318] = -5.7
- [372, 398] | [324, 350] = -4.8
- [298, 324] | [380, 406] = -5.5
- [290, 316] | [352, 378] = -5.1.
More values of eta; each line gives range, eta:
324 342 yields 5.1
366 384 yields 5.4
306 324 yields 5.5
